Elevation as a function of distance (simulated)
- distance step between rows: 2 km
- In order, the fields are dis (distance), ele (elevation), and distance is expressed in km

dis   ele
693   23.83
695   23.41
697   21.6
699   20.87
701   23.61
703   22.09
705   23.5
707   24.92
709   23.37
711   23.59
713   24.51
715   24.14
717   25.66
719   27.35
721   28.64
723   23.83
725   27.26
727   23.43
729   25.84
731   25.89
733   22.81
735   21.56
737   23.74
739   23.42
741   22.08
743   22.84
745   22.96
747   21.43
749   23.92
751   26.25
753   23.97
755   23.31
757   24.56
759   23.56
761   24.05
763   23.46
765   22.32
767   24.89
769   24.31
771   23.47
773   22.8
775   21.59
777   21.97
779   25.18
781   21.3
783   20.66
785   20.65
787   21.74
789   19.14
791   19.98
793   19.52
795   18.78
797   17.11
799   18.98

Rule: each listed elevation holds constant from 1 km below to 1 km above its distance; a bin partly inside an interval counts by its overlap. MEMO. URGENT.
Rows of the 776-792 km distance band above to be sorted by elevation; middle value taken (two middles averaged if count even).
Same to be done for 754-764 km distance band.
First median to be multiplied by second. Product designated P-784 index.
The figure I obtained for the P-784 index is 494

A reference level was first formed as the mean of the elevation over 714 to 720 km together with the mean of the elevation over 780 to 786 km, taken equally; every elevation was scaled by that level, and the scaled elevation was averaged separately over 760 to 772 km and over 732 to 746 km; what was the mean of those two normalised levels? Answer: 1.00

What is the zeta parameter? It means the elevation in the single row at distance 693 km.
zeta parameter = 23.83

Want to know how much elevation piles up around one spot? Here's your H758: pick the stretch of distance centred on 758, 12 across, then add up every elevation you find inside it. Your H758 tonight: 143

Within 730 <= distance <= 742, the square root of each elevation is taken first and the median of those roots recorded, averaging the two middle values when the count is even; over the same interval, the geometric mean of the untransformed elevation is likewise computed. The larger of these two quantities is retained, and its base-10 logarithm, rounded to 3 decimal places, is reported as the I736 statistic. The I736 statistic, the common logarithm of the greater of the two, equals 1.366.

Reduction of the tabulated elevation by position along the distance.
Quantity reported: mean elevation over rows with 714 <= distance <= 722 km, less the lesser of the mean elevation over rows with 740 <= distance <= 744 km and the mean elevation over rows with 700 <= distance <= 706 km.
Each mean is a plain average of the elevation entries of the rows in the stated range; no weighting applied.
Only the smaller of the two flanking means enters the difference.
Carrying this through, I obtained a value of 4.0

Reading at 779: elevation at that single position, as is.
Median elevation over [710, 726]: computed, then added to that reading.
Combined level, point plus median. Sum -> 50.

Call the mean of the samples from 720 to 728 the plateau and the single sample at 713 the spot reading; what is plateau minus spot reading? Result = 1.3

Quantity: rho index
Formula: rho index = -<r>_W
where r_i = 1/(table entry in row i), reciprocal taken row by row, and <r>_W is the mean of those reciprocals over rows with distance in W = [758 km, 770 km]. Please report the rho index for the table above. -0.0421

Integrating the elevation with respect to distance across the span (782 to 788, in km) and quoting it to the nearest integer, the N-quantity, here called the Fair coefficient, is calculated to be 126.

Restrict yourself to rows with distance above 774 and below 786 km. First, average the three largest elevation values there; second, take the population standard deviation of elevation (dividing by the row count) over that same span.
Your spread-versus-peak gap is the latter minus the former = -21.4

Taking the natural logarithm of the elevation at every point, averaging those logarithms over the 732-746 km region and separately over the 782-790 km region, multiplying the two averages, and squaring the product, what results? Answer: 89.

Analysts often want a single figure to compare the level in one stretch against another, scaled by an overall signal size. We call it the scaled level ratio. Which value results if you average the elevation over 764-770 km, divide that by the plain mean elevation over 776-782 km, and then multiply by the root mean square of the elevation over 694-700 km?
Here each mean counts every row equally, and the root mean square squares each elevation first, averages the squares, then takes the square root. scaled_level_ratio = 23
